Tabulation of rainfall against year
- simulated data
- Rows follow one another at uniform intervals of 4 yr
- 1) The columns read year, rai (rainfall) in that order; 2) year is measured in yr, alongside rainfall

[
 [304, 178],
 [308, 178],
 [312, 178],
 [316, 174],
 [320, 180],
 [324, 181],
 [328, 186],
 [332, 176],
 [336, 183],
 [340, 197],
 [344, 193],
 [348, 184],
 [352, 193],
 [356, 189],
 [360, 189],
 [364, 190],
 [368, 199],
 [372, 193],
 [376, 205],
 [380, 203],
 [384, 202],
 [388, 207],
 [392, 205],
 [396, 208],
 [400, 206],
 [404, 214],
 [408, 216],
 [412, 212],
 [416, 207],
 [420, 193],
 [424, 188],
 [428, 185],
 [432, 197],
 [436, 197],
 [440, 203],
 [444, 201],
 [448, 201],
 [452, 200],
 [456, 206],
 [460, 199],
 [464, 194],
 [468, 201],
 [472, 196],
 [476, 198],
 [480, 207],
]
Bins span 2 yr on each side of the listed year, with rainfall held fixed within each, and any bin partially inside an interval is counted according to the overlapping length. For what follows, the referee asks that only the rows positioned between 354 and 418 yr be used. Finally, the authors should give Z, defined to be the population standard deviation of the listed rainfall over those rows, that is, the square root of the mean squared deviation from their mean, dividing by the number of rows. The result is 8.4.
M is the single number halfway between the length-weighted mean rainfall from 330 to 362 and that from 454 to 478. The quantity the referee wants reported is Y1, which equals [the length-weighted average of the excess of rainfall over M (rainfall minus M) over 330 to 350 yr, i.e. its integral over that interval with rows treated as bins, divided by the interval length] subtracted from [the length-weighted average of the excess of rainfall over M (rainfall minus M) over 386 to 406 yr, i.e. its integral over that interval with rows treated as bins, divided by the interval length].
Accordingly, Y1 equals 21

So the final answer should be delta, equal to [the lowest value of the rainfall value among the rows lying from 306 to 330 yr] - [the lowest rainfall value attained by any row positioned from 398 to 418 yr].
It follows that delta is -32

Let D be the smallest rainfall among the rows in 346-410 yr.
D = 184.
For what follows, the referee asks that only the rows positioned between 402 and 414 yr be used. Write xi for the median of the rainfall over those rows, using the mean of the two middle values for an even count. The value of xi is 214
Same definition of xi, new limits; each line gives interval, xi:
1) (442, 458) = 201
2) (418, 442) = 195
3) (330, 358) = 189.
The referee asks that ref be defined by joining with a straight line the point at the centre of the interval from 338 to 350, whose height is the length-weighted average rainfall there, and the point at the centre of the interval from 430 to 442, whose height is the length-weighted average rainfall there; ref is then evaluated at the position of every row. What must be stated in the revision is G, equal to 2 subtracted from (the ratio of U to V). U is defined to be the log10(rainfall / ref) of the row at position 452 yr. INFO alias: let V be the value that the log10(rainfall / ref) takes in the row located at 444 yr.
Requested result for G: -2.3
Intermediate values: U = -0.001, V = 0.003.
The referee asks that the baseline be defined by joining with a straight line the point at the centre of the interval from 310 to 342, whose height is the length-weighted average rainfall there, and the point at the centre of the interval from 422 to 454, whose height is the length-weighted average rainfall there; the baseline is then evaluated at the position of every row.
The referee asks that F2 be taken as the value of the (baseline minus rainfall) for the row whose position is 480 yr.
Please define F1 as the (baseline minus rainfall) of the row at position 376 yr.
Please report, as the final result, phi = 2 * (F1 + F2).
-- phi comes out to -43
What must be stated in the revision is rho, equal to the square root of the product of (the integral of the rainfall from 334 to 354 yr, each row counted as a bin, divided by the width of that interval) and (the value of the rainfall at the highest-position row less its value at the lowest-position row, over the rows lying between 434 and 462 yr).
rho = 19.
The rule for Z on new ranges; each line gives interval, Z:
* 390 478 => 7.6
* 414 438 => 7.1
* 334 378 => 6.1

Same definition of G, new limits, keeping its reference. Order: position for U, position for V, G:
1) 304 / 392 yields -3.1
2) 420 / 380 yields -2.5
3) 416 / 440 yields 0.6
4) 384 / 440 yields 0.0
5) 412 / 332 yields -2.9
